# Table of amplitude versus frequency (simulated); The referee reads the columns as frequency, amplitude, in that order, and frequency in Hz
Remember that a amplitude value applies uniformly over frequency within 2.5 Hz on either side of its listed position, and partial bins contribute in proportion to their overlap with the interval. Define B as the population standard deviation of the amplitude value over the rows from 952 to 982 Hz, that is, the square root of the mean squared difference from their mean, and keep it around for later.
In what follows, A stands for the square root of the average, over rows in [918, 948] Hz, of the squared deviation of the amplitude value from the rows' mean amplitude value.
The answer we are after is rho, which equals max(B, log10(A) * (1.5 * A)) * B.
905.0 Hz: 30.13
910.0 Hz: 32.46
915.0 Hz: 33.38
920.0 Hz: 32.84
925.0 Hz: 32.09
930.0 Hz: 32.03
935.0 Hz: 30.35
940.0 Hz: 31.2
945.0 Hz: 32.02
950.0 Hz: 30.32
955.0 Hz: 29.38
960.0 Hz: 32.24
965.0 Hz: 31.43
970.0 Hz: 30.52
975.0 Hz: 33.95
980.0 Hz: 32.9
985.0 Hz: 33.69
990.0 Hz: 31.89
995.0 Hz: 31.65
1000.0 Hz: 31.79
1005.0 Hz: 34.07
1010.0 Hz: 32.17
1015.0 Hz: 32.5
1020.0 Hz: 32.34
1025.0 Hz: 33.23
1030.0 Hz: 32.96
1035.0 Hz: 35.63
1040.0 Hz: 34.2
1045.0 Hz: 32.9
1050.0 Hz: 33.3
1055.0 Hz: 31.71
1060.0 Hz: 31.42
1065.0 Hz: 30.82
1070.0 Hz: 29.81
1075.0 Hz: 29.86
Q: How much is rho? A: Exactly 2.3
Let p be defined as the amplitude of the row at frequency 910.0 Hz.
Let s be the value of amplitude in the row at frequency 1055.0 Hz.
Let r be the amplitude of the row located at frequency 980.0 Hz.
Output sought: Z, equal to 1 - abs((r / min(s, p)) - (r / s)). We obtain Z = 1.00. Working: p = 32.46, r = 32.9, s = 31.71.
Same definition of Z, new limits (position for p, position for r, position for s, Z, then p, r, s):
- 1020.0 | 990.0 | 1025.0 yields 0.97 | 32.34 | 31.89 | 33.23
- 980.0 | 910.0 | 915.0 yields 0.99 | 32.9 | 32.46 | 33.38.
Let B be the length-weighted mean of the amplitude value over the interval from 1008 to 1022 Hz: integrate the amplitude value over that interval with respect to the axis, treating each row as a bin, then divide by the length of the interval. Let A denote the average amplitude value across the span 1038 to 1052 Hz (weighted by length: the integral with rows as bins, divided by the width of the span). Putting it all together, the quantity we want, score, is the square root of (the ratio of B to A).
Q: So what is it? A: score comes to 0.98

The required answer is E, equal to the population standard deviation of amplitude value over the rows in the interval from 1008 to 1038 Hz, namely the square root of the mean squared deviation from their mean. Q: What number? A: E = 1.171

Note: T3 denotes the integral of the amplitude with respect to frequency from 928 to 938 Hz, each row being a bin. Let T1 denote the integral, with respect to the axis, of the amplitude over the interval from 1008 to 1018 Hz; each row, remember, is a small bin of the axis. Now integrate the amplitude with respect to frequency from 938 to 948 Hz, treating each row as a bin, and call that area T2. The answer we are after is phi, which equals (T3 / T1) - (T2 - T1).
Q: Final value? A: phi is 8.7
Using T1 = 323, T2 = 316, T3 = 311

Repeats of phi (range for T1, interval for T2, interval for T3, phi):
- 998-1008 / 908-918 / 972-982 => 1.1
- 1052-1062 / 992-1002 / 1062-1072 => 0.3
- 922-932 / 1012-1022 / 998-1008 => -2.1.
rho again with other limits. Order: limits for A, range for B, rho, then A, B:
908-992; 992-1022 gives 0.6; 1.2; 0.79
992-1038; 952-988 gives 2.4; 1.2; 1.55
